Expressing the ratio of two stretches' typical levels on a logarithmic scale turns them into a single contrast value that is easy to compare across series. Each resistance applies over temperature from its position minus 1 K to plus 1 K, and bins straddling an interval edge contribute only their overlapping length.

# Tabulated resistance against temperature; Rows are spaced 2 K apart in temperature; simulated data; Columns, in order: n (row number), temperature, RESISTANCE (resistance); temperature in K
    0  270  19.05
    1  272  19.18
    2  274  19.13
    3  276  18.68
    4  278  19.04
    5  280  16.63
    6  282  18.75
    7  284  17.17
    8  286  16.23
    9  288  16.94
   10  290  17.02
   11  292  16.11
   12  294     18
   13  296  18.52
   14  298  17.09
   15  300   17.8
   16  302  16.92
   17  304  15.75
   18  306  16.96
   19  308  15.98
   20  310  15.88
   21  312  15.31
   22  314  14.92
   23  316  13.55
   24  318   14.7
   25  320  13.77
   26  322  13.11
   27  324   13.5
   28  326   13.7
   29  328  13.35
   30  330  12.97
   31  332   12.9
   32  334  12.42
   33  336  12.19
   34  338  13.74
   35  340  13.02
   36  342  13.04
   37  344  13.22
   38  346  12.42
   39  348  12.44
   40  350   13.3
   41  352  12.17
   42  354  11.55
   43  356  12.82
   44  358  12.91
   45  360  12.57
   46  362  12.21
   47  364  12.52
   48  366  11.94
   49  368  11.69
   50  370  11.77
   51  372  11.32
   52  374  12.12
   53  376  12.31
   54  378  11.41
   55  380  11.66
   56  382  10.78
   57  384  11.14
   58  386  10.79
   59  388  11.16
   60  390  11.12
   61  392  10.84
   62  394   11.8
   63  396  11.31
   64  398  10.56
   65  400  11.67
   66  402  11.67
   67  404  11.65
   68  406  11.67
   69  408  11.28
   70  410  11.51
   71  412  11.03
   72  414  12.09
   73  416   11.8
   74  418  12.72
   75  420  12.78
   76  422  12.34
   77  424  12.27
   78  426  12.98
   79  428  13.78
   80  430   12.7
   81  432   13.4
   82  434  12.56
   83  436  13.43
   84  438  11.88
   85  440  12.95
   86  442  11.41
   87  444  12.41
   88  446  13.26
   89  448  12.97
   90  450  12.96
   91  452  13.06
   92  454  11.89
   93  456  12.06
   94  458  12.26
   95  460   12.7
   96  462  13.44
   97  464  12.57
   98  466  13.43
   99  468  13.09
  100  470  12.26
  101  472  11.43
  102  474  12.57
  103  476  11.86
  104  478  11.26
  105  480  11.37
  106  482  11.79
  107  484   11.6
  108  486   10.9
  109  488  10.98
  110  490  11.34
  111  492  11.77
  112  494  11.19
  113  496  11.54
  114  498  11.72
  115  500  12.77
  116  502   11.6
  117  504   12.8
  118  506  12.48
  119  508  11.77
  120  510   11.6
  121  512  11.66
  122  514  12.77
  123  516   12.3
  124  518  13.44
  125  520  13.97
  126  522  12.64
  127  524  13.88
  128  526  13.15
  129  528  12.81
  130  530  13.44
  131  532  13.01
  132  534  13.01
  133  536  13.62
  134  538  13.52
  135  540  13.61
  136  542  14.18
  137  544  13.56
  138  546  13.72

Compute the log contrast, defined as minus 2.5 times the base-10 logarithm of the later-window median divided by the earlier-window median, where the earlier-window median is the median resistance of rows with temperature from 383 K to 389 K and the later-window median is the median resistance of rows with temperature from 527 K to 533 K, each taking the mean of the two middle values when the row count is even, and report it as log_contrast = -0.17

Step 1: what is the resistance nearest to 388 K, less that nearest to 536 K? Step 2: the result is -2.5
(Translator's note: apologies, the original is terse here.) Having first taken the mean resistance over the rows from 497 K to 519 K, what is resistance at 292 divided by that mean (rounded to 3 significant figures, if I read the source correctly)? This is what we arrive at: 1.31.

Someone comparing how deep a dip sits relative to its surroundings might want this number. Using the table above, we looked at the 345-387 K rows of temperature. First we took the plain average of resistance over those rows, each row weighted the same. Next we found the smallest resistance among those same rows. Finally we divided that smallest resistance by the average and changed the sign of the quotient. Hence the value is -0.899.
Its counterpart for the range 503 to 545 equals -0.892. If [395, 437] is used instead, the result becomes -0.869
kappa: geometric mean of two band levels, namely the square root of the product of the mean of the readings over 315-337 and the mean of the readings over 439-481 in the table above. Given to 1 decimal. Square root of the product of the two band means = 12.9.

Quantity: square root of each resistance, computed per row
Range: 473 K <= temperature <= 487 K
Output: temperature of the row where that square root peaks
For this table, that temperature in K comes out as 474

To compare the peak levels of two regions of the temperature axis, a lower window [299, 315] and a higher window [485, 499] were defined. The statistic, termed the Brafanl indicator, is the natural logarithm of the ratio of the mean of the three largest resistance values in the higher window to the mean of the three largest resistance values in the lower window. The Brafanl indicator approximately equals -0.39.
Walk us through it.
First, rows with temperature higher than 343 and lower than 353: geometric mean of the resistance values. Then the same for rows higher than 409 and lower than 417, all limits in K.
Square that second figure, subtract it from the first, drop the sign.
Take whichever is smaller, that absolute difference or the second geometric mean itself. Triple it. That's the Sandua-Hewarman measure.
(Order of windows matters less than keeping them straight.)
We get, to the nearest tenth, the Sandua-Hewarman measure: 34.8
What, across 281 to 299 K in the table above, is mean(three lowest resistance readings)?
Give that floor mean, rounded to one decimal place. 16.4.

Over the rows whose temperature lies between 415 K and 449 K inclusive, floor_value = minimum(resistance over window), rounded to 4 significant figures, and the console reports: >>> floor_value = 11.41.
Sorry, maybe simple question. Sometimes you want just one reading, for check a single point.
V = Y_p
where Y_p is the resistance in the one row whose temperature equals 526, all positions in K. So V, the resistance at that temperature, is 13.15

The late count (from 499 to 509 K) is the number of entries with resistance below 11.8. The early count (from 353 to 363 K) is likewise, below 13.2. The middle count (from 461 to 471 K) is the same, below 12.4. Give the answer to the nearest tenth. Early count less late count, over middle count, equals 3.0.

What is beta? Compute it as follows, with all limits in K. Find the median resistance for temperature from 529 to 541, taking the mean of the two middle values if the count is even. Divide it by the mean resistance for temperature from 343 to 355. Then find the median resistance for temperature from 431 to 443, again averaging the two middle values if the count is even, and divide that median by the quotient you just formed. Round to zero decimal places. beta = 12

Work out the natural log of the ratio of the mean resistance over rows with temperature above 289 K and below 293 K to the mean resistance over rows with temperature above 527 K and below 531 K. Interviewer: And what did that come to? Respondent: 0.2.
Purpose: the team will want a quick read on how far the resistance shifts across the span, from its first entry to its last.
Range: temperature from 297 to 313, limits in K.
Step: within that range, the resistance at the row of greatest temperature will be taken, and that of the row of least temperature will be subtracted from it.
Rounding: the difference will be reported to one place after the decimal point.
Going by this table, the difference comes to -1.8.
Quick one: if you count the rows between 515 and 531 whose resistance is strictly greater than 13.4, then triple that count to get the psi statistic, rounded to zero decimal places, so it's 12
